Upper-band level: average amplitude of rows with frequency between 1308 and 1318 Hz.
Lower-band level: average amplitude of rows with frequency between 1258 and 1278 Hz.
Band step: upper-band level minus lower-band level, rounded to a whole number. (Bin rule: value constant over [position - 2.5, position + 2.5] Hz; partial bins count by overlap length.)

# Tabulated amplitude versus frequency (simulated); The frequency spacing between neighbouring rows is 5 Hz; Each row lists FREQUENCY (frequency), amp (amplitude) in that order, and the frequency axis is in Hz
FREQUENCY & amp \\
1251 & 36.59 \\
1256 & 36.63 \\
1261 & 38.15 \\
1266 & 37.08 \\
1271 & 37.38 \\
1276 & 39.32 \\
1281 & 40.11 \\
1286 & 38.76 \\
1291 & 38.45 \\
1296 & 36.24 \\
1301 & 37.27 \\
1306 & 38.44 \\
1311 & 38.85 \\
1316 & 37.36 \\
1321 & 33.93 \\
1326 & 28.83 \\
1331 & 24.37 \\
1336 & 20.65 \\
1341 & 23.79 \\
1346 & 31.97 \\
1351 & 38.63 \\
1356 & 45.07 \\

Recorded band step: 0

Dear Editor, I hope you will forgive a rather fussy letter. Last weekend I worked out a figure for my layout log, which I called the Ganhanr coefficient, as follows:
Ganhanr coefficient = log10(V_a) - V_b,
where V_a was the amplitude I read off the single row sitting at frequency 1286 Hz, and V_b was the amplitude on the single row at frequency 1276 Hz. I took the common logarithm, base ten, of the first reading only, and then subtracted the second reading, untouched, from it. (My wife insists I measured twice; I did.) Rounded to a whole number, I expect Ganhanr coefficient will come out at -38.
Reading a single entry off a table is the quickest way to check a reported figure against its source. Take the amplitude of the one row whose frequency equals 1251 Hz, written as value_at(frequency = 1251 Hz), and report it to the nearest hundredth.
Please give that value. 36.59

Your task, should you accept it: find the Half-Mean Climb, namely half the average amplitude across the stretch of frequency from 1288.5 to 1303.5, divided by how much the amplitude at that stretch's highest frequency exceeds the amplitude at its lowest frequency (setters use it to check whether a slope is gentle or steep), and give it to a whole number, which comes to -16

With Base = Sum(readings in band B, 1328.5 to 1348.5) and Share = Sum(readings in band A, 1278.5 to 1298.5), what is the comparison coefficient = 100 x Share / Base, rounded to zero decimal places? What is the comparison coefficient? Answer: 152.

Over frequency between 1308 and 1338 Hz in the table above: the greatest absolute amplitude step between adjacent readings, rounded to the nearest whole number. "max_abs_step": 5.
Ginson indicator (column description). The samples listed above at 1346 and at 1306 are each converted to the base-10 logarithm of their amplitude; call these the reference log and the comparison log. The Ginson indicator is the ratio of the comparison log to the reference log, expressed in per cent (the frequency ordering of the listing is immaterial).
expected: 105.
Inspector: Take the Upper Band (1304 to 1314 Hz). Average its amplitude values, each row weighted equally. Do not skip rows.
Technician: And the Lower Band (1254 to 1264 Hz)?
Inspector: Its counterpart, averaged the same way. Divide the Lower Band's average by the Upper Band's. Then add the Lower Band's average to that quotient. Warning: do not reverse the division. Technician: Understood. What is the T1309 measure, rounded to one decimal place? 38.4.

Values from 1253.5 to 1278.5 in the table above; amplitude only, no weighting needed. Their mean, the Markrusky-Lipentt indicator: 37.7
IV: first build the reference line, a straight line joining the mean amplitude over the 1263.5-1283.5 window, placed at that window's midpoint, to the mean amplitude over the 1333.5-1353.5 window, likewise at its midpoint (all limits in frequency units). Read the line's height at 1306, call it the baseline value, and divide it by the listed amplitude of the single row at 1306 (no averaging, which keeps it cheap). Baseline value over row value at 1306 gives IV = 0.88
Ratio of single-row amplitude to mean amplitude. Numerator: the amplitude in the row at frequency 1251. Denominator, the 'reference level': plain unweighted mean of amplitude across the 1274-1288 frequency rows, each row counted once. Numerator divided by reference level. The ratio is 0.9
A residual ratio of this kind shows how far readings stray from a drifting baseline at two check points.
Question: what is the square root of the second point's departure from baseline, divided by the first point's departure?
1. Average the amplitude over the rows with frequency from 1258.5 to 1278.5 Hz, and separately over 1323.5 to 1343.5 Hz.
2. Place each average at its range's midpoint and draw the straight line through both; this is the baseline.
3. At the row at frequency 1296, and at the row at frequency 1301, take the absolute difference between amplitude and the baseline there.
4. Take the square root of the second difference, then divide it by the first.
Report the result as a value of 0.62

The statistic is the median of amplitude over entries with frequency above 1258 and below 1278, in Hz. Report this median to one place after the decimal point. 37.8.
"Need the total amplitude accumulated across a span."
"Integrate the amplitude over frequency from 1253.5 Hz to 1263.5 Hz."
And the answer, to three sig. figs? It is 374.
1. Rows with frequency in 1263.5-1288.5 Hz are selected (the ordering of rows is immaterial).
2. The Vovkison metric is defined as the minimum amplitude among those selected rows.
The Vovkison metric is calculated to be 37.08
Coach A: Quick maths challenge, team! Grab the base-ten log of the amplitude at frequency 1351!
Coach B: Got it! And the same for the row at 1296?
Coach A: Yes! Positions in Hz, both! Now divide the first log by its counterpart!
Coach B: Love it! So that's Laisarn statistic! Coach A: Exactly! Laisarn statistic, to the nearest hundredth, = 1.02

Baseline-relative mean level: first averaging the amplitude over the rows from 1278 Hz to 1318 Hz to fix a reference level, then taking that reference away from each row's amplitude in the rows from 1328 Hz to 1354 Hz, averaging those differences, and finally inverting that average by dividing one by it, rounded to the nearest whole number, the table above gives 0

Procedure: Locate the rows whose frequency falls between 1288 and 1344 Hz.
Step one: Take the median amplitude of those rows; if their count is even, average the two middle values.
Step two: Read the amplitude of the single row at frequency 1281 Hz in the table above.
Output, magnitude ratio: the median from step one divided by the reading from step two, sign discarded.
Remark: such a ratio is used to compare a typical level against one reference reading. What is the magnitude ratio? 0.90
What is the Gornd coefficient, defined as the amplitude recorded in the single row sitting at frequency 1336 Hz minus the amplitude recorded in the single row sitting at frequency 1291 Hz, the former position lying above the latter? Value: -18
